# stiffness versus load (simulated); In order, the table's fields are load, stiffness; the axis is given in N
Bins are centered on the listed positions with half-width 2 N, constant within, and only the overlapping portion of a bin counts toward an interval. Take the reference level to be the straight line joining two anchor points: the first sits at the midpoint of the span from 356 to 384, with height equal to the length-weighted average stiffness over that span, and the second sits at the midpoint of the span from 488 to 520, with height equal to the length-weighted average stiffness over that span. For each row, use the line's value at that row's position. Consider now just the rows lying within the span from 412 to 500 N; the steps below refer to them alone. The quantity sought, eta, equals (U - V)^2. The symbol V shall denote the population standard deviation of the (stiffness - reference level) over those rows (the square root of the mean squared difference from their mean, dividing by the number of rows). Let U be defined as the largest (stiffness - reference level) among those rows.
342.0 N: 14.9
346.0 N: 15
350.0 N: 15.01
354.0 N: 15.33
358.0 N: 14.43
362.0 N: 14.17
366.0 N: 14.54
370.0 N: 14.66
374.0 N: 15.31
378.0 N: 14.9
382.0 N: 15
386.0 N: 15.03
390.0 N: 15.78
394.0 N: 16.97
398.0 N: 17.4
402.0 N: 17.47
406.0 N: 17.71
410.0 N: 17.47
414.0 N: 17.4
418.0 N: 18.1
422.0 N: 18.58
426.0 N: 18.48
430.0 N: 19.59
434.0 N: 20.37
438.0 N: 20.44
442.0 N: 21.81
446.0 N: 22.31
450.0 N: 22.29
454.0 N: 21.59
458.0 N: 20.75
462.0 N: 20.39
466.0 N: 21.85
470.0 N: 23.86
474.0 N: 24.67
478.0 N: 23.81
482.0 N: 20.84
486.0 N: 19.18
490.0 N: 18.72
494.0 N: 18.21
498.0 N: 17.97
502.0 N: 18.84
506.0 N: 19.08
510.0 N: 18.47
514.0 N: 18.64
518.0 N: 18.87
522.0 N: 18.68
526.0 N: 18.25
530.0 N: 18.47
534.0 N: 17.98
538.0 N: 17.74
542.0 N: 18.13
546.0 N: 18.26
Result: 24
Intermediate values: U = 7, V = 2.01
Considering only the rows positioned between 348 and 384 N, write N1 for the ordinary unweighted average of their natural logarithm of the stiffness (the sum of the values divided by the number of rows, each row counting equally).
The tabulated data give 2.70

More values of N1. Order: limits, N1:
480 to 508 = 2.94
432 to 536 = 3.00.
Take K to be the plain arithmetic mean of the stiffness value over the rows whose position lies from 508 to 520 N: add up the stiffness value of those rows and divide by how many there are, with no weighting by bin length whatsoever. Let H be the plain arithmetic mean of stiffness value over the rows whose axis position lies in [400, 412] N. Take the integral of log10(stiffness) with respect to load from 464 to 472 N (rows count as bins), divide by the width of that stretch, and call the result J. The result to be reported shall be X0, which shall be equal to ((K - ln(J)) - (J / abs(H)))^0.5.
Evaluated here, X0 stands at 4.28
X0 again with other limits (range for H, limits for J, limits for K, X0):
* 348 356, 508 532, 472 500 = 4.49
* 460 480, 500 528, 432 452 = 4.60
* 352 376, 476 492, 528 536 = 4.23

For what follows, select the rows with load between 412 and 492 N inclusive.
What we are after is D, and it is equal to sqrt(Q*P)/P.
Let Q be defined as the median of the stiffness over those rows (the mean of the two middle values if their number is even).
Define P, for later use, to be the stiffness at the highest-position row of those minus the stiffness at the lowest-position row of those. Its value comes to 3.9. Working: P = 1.3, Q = 20.6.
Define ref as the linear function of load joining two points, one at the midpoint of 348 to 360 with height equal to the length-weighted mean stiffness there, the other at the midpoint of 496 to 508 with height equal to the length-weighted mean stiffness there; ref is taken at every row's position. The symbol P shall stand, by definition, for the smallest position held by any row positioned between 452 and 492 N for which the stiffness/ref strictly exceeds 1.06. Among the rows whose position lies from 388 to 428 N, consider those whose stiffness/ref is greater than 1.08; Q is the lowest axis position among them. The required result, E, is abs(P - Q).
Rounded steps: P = 454.0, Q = 398.0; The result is 56 N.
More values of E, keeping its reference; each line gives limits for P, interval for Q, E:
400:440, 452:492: 52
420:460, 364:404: 24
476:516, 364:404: 80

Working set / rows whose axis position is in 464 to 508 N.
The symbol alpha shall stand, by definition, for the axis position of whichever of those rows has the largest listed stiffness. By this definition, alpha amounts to 474.0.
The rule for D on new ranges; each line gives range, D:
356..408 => 2.1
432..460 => 7.5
